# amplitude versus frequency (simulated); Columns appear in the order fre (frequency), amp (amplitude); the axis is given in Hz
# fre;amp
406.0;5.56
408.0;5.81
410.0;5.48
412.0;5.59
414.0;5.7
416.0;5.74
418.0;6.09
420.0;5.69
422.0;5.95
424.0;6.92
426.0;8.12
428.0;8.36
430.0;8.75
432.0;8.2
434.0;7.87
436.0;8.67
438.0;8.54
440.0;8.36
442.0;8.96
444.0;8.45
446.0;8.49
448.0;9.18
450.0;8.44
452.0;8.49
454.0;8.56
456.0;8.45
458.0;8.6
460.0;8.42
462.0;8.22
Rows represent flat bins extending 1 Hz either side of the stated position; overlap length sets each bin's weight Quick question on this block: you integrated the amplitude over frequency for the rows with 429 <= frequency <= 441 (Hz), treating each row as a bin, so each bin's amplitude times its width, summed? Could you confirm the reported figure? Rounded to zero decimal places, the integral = 101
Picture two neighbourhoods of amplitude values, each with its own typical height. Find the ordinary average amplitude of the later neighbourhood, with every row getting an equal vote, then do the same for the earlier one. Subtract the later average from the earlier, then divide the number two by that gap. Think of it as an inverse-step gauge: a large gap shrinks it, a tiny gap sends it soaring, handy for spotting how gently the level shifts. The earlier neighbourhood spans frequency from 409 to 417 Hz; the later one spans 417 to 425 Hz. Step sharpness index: -3.7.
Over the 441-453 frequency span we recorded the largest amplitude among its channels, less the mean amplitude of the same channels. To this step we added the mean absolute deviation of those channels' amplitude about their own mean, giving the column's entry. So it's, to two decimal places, 0.78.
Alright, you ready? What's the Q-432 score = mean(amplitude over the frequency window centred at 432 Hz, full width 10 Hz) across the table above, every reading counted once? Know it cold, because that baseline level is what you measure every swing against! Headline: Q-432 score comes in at 8.37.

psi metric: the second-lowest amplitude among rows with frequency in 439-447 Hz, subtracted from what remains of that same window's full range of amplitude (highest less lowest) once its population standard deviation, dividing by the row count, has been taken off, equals -8.08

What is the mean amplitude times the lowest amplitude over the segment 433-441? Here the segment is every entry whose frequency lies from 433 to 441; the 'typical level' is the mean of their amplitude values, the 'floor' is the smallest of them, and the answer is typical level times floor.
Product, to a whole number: 66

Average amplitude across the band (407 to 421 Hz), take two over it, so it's 0.349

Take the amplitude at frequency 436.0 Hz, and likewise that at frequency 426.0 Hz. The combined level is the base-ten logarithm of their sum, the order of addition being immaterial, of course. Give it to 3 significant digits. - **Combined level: 1.23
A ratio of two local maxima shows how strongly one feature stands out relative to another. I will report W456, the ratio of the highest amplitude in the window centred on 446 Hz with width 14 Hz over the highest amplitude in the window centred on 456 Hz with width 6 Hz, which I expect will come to 1.07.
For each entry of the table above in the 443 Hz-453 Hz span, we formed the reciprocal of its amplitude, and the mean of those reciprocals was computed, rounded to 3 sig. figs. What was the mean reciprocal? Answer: 0.116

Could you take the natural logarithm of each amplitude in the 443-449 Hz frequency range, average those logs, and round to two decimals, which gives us 2.16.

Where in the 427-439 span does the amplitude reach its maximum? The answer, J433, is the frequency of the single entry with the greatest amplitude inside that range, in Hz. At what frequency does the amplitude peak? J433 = 430.0 Hz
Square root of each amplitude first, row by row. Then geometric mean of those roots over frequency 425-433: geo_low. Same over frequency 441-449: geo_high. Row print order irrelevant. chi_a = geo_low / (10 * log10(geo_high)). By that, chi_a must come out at 0.61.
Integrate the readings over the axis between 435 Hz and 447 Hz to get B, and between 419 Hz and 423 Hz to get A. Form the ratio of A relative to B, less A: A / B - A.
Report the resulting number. -23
